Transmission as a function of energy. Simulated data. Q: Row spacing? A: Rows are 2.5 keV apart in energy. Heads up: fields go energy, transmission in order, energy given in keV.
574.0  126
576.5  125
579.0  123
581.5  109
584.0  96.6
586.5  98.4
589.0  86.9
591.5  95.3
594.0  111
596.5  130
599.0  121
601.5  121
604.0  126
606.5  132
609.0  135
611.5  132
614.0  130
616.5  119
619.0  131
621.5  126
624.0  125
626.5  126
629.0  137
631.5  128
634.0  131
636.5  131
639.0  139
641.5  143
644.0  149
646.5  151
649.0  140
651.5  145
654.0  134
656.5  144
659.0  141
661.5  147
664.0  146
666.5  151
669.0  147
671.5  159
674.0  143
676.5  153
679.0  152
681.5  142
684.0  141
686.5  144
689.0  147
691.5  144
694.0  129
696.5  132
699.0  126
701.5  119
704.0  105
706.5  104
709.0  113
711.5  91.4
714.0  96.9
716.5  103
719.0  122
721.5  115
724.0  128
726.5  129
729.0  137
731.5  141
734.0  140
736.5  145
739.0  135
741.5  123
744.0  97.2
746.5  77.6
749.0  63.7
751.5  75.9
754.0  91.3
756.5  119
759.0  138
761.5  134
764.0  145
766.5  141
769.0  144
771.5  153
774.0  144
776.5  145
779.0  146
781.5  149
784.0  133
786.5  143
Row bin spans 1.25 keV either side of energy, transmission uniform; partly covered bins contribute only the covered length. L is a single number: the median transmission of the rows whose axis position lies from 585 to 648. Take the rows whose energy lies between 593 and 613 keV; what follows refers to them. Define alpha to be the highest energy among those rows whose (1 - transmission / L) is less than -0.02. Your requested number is 609.0 keV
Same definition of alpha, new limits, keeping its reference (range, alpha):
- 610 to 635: 629.0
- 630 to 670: 669.0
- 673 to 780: 779.0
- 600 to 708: 691.5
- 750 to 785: 784.0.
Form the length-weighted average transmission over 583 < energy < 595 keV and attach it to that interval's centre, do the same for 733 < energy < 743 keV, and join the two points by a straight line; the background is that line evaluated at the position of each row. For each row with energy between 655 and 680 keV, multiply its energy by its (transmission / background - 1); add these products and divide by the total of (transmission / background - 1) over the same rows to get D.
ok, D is 667.9 keV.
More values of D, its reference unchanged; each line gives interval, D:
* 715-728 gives 719.2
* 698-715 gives 709.3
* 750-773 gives 751.9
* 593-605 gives 599.3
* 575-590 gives 577.0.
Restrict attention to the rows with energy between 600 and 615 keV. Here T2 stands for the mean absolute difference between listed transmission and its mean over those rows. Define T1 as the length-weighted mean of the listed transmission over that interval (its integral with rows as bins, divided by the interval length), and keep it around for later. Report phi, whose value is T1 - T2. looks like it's 125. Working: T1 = 129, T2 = 4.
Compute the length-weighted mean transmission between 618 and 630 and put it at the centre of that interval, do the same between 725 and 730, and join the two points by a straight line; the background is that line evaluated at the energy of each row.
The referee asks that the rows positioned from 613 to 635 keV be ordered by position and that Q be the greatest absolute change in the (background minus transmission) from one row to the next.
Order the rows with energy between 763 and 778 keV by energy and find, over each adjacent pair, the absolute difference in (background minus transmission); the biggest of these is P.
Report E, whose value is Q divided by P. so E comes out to 1.3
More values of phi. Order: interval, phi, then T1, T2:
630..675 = 137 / 143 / 6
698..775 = 100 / 119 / 19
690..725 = 104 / 116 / 12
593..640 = 123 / 128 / 5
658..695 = 141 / 146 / 5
